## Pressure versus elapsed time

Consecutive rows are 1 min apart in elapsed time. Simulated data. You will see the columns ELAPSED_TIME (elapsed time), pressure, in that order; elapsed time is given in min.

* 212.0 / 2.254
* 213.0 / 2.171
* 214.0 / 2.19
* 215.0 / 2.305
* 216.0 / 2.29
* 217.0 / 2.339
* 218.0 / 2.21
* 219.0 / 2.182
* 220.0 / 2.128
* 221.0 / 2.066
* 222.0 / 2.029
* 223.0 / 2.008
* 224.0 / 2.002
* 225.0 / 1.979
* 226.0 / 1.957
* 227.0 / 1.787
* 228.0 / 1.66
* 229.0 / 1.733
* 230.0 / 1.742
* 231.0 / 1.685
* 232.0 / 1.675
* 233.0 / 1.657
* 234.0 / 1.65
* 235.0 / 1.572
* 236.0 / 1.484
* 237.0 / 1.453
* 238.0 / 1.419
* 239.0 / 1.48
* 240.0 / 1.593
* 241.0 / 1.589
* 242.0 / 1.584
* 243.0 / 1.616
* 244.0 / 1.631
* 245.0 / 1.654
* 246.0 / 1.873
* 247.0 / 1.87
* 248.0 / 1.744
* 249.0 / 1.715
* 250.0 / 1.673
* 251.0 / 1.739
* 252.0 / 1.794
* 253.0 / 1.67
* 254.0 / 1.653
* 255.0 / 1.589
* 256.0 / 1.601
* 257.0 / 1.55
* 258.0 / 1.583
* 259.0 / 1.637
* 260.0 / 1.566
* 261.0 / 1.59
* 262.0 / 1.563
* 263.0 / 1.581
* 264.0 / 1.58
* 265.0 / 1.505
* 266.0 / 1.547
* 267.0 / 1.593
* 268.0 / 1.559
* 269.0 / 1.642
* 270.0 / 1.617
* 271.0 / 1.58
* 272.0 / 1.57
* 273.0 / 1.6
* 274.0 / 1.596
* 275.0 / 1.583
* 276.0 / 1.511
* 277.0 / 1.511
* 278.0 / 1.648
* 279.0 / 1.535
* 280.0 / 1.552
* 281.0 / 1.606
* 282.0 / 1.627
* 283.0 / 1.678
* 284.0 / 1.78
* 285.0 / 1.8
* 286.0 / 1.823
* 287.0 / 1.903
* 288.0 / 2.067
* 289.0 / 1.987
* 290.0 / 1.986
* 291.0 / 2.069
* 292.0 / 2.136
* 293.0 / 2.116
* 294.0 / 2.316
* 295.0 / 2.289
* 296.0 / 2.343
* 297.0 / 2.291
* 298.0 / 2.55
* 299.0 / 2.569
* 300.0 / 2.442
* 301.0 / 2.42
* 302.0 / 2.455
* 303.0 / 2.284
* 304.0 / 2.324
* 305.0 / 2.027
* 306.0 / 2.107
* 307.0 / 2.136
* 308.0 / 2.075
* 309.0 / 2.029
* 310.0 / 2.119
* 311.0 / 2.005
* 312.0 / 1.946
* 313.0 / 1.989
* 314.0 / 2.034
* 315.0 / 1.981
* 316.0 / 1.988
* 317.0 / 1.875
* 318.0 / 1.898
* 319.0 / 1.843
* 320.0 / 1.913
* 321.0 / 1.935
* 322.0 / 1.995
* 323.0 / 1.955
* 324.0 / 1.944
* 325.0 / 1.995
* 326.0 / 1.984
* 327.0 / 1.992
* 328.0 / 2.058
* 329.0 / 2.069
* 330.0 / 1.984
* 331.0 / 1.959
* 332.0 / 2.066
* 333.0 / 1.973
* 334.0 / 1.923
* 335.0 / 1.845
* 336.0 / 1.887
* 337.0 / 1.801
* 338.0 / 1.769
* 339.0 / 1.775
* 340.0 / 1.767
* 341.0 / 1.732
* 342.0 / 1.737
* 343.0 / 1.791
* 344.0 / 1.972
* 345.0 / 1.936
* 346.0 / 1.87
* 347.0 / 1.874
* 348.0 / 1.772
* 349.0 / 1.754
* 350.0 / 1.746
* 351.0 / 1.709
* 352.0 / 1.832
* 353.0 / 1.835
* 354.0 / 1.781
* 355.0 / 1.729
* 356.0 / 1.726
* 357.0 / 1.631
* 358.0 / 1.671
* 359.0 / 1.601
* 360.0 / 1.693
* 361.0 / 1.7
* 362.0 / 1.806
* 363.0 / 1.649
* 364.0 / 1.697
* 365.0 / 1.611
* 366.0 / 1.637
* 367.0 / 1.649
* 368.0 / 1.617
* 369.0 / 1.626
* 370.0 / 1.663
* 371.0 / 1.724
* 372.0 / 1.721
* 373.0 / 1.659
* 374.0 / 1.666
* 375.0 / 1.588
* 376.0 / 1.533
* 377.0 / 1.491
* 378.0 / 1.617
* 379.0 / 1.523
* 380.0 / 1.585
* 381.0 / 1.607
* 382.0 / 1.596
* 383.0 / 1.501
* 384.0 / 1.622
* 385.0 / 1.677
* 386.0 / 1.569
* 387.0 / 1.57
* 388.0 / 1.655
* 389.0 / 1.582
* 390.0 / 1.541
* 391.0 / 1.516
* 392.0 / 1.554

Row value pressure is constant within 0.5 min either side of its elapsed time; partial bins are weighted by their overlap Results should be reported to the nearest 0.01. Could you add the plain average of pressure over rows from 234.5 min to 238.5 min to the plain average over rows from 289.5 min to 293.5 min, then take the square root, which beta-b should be 1.89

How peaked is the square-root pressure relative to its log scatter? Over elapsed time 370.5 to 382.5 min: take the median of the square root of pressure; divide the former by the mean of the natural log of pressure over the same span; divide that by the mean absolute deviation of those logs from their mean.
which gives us 76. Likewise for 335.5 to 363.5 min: 62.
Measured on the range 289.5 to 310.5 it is 27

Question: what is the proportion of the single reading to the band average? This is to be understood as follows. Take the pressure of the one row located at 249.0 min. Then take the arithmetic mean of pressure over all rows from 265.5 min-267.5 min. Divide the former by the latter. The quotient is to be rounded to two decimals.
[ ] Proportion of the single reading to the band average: 1.09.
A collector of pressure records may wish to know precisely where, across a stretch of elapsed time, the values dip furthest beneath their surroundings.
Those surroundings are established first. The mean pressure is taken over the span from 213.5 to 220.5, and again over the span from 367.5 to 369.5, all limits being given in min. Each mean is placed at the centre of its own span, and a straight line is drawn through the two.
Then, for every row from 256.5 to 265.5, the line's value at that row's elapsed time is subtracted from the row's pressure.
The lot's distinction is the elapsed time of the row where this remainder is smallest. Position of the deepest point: 265.0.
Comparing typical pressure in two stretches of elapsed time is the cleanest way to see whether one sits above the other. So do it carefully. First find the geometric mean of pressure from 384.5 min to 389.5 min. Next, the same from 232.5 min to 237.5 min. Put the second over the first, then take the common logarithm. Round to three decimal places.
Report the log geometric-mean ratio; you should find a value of -0.013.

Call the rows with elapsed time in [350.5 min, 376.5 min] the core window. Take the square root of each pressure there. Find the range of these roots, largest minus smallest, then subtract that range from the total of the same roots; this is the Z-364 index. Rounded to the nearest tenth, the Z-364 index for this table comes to 33.6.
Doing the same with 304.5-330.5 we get 36.6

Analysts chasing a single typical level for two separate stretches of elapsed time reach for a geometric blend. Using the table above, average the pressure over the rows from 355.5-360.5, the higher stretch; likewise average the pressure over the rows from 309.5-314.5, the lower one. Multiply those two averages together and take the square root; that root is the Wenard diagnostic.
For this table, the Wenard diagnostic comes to 1.83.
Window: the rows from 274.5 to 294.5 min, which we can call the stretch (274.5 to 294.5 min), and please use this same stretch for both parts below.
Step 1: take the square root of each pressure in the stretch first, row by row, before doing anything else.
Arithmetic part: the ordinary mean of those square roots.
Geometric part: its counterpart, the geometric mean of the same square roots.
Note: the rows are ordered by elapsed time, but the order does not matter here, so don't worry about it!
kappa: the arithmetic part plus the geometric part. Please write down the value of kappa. 2.68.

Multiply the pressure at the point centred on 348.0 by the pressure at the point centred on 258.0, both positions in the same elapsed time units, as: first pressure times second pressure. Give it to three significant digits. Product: 2.81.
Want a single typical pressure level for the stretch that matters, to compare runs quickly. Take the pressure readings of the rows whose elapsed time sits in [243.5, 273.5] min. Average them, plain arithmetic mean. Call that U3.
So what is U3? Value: 1.64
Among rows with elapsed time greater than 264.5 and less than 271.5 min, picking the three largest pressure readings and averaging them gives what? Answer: 1.62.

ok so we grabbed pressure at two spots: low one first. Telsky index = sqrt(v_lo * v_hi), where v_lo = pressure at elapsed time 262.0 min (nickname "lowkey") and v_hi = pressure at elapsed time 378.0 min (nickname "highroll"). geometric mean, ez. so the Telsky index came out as 1.59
